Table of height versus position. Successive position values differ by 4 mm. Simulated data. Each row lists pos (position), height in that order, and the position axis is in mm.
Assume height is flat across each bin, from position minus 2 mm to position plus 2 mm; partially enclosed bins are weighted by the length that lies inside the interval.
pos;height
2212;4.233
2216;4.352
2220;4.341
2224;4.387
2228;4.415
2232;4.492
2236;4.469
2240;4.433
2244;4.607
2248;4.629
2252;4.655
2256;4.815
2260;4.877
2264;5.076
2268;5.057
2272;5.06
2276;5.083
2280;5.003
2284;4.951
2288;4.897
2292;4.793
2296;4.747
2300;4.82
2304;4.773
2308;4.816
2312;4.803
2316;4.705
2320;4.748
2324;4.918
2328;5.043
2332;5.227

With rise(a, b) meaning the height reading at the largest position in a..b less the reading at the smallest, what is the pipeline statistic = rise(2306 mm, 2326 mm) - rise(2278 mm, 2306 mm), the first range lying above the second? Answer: 0.33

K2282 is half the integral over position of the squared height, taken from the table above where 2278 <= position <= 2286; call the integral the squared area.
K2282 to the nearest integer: 99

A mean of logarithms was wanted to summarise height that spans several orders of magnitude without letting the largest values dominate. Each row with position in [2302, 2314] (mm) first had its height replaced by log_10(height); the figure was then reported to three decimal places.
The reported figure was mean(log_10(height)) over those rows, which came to 0.681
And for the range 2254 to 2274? 0.697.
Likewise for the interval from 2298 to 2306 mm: 0.681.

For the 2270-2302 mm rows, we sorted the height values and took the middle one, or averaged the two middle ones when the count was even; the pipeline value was 4.92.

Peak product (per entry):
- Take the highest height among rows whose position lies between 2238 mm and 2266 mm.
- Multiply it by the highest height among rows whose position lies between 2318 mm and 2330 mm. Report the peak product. 25.6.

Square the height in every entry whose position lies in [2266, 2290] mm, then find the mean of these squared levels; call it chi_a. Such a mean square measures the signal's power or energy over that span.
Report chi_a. 25.1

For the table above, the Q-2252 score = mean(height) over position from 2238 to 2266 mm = 4.73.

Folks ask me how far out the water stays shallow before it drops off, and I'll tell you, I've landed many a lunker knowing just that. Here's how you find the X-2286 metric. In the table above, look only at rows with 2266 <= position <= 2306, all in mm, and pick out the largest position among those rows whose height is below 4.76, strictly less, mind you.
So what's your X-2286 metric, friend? 2296 mm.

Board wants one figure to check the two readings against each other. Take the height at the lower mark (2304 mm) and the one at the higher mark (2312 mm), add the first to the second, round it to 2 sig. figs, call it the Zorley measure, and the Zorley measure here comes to 9.6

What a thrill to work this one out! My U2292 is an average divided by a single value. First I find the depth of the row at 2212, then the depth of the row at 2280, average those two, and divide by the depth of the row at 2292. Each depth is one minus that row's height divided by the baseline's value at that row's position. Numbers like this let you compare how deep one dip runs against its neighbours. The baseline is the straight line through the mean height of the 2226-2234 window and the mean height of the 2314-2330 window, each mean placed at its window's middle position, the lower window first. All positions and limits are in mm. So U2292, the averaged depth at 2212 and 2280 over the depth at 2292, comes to 1.3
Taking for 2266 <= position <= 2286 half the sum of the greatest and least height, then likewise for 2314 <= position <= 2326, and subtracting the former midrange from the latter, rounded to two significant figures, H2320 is -0.21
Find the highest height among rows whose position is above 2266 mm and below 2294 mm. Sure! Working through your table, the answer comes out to 5.083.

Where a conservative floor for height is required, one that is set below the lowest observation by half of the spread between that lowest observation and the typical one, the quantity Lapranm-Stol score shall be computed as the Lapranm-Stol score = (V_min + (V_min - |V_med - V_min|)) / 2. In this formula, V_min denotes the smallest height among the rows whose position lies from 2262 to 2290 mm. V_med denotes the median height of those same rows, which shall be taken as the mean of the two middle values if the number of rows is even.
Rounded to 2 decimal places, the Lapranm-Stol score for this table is 4.82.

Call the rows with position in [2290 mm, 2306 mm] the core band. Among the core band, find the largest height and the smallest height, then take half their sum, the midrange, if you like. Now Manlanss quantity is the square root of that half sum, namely 2.19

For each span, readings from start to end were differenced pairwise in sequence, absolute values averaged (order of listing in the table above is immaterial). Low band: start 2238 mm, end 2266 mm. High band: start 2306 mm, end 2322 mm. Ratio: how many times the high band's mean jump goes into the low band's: 2.09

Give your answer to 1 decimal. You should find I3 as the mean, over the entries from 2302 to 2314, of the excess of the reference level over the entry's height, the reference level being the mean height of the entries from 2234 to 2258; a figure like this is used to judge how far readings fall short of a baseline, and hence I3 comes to -0.2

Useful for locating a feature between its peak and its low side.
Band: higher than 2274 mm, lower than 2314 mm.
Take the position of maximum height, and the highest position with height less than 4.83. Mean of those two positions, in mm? 2294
